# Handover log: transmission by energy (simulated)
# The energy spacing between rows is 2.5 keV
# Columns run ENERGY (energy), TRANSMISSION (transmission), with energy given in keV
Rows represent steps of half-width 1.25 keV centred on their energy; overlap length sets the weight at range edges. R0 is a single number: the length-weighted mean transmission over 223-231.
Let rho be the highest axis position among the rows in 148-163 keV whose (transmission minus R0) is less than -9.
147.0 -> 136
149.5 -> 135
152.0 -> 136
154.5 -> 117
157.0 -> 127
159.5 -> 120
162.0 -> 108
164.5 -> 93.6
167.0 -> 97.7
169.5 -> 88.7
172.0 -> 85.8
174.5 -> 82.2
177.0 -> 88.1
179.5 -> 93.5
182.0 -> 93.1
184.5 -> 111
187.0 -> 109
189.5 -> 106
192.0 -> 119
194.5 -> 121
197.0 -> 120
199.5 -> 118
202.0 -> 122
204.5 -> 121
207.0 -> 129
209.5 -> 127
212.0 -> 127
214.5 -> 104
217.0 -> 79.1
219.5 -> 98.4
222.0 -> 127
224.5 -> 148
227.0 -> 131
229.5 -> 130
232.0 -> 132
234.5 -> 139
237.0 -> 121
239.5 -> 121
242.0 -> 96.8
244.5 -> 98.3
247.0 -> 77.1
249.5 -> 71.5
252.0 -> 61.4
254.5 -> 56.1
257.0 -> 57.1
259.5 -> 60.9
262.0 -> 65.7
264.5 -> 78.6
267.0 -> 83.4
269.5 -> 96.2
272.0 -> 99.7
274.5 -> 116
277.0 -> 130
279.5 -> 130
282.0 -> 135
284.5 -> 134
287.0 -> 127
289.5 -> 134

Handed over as 162.0 keV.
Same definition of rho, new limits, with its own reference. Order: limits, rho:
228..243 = 242.0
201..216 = 214.5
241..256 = 254.5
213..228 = 219.5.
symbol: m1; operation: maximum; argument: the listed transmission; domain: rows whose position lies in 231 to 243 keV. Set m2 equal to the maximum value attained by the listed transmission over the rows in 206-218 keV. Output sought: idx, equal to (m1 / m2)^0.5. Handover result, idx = 1.04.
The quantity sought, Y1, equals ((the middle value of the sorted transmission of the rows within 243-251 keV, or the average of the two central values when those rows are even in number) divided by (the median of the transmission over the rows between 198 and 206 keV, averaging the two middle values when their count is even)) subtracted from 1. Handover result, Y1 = 0.4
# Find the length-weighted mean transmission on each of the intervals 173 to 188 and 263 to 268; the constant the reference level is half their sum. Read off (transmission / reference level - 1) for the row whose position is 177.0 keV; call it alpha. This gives 0.00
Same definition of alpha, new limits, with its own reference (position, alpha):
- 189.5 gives 0.21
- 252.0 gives -0.30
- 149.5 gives 0.54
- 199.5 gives 0.34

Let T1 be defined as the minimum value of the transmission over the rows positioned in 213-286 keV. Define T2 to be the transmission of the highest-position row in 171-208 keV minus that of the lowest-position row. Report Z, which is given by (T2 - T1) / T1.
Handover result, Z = -0.2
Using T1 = 56.1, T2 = 43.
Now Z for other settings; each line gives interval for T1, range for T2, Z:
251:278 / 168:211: -0.3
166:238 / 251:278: -0.1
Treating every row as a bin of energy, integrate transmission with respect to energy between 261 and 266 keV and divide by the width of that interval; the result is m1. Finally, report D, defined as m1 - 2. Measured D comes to 71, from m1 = 73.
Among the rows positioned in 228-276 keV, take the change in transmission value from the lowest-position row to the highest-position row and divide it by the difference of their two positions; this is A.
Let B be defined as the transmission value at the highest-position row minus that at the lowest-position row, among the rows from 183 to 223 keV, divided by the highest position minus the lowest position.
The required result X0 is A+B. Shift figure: 0.1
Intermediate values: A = -0.3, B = 0.4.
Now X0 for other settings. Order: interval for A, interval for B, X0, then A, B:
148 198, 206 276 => -0.5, -0.3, -0.2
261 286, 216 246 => 3.7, 3.0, 0.7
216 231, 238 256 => -0.3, 4.1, -4.3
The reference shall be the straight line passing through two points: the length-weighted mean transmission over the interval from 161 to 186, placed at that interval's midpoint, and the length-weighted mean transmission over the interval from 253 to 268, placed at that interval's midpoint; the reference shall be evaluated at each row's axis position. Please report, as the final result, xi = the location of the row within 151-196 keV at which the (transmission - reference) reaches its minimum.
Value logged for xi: 174.5 keV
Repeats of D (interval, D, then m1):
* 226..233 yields 129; 131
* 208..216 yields 116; 118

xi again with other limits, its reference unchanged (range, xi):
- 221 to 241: 237.0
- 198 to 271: 254.5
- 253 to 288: 254.5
